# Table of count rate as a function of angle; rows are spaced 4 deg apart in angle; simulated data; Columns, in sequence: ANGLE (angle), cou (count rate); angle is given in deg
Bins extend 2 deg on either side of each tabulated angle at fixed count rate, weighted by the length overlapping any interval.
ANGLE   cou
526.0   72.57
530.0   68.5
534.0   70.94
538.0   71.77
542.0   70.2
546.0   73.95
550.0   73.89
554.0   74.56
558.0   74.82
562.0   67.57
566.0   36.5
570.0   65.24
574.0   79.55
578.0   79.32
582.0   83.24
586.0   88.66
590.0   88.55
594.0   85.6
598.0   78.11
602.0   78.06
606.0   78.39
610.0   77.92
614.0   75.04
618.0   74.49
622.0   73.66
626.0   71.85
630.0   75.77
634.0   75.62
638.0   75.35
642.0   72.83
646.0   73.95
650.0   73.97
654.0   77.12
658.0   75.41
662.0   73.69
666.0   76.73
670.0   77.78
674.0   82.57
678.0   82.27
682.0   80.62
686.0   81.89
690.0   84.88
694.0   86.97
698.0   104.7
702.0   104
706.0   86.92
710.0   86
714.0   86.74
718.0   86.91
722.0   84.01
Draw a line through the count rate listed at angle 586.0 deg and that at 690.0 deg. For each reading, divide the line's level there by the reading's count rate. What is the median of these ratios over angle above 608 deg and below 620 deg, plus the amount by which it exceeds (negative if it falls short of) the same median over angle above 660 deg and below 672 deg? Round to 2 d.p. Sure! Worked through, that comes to 1.22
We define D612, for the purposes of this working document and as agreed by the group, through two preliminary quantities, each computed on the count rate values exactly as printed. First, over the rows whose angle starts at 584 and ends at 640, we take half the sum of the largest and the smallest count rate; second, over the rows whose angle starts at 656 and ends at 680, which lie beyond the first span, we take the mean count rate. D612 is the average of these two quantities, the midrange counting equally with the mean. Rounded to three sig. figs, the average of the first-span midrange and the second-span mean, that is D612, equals 79.2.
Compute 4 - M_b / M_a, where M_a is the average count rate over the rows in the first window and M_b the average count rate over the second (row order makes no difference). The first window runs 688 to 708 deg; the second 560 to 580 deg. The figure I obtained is 3.30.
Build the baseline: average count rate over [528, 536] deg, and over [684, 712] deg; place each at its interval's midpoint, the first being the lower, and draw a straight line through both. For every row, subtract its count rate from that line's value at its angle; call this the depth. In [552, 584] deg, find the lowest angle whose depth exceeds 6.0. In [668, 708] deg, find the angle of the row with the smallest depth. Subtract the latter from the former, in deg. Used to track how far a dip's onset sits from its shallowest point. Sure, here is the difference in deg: -132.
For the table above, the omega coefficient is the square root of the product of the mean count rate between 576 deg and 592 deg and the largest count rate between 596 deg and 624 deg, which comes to 81.6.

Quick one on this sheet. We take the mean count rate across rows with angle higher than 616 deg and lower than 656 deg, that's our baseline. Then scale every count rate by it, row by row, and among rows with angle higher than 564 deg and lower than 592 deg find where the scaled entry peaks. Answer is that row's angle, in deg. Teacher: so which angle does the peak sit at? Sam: 586.0 deg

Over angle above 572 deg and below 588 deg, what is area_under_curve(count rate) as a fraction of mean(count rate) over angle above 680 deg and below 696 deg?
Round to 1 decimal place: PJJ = 15.8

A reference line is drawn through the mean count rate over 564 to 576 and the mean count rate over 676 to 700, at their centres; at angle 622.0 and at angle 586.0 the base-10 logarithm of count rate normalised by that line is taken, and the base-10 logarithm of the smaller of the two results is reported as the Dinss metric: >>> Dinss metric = -2.0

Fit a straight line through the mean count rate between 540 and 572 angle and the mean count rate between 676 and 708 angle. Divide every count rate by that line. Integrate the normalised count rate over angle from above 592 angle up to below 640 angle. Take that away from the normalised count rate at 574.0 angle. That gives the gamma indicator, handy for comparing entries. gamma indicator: -46.9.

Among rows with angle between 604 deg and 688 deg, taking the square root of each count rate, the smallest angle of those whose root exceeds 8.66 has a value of 606.0 deg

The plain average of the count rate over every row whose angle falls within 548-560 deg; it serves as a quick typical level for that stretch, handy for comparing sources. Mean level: 74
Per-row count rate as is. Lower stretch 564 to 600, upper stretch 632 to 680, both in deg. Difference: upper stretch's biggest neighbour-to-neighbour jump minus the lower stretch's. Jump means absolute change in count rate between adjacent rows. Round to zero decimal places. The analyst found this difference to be -24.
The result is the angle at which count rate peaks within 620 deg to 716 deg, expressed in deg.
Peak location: 698.0 deg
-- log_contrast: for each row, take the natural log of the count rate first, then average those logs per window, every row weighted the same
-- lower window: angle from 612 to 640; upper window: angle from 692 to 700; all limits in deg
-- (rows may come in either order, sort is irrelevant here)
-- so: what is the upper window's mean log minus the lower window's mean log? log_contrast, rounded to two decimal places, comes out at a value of 0.25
